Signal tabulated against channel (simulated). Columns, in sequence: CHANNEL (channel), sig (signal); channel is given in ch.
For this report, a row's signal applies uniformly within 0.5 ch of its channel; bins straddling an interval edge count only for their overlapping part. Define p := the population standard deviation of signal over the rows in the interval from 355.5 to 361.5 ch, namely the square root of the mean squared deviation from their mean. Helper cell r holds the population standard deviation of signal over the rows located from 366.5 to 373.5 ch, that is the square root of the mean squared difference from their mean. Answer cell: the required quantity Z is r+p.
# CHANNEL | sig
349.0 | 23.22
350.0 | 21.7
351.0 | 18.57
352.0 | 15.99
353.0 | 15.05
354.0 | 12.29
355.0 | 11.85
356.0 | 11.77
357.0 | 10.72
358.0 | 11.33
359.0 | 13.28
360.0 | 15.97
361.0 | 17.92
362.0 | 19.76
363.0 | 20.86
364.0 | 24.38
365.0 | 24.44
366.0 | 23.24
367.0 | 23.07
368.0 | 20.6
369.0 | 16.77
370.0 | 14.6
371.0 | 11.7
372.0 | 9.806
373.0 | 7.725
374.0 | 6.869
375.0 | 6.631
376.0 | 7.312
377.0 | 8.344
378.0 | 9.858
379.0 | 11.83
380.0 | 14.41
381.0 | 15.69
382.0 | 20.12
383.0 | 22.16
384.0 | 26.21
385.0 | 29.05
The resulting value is 7.8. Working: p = 2.6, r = 5.2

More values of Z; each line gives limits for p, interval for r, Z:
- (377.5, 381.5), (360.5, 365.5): 4.8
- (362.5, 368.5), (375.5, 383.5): 6.6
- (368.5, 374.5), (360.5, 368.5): 5.8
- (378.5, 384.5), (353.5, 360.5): 6.5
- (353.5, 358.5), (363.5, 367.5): 1.2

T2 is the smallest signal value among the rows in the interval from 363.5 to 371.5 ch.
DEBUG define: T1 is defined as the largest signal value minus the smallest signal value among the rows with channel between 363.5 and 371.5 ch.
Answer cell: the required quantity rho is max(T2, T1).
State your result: 13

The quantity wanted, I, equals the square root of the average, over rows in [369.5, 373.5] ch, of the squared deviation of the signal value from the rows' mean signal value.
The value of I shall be 2.53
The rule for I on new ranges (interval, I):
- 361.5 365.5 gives 2.09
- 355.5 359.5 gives 0.95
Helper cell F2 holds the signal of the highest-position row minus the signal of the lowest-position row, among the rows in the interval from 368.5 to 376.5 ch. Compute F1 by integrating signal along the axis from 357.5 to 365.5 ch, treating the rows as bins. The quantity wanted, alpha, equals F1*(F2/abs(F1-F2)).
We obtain -9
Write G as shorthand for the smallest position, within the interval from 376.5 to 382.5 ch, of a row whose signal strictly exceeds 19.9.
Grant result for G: 382.0 ch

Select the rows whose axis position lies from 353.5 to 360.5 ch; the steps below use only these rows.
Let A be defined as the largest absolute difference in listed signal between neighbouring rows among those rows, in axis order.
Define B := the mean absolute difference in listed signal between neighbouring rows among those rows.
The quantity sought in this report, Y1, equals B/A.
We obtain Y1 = 0.42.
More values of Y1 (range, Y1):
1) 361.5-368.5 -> 0.40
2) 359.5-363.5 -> 0.84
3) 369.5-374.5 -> 0.67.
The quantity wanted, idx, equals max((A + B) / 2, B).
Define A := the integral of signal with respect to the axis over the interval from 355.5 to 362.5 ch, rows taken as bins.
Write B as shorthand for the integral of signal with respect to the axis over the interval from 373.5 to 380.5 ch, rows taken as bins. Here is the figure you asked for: 83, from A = 101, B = 65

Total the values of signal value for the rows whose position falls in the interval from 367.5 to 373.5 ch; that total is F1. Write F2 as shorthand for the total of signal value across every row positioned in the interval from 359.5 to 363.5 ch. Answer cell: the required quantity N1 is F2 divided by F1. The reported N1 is 0.9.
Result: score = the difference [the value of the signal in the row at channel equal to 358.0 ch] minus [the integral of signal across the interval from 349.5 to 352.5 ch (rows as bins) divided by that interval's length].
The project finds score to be -7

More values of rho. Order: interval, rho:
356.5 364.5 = 14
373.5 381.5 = 9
